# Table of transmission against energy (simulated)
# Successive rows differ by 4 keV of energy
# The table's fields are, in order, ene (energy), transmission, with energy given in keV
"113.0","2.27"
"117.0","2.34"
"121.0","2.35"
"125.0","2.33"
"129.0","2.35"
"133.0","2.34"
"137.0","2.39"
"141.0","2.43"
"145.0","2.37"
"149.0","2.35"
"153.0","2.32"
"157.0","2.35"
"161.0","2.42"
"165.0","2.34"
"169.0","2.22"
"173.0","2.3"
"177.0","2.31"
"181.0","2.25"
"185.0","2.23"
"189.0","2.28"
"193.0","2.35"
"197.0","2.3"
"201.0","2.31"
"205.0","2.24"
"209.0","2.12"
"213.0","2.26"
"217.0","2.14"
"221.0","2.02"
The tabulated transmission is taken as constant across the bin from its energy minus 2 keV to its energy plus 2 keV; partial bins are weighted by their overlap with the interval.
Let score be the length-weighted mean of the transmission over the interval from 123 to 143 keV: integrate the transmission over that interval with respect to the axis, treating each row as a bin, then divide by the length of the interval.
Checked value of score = 2.37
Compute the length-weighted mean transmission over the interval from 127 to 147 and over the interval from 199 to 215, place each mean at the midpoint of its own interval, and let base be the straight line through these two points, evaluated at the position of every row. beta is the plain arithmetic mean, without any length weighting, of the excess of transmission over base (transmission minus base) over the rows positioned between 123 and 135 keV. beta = -0.05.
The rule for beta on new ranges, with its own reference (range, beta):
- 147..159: 0.00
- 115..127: -0.07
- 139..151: 0.02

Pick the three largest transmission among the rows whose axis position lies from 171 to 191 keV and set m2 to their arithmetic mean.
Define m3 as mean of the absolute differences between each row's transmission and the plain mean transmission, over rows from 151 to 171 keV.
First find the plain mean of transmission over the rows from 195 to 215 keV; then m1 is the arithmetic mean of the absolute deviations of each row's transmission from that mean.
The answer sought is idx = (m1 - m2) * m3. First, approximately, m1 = 0.05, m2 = 2.30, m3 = 0.048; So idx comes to -0.108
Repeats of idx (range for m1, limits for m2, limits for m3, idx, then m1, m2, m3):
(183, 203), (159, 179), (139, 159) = -0.067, 0.03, 2.36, 0.029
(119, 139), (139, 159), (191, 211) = -0.159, 0.02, 2.38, 0.067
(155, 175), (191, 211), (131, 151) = -0.062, 0.05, 2.32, 0.027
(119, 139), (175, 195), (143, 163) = -0.061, 0.02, 2.31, 0.026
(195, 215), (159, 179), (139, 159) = -0.066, 0.05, 2.36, 0.029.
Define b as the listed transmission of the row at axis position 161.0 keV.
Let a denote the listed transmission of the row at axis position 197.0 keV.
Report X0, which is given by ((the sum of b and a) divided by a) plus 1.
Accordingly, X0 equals 3.05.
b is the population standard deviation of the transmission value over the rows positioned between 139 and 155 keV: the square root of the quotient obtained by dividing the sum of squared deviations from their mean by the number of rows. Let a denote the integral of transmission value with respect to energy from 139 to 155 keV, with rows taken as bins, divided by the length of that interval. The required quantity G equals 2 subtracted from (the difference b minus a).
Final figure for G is -4.33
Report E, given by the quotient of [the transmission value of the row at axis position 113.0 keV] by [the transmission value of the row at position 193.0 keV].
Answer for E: 0.97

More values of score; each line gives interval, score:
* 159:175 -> 2.32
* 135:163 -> 2.38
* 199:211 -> 2.22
